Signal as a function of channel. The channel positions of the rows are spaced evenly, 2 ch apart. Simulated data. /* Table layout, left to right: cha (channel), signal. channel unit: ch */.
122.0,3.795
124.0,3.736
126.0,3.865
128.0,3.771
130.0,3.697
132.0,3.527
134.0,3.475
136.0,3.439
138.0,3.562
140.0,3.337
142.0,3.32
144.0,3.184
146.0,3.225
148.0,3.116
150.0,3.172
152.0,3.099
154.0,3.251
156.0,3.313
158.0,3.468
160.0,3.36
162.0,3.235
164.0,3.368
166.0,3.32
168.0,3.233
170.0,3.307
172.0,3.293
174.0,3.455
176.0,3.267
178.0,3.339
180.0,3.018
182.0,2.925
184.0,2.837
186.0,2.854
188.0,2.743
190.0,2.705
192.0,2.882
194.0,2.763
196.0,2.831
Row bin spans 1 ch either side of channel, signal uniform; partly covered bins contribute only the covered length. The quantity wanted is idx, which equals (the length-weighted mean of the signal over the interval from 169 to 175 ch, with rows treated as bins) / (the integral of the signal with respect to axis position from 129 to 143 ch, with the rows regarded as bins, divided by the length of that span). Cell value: 0.96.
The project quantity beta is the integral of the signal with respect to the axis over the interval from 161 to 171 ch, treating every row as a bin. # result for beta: 32.9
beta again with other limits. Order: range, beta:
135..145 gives 33.7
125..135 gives 36.7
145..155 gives 31.7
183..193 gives 28.0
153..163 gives 33.3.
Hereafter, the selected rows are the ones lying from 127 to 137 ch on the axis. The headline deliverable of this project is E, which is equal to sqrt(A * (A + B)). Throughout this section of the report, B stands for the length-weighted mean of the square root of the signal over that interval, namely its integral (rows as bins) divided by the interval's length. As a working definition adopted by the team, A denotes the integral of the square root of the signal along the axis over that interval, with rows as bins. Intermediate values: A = 18.9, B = 1.89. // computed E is 19.85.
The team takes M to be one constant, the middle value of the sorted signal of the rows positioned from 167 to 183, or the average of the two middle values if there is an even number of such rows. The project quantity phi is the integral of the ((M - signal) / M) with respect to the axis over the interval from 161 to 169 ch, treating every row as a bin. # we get -0.02 ch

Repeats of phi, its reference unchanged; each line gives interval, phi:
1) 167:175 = -0.10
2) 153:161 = -0.17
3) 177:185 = 0.61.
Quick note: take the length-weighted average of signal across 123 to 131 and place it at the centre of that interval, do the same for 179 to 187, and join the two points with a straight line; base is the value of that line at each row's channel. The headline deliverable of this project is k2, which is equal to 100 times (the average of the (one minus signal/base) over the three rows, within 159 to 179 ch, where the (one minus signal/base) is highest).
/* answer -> -2.1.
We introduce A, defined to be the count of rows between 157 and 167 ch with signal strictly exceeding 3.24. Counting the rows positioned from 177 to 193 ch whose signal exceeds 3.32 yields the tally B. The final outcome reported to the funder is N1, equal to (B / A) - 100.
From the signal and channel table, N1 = -99.75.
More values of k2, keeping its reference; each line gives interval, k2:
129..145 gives 7.3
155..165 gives -1.0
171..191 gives 2.8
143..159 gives 9.1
